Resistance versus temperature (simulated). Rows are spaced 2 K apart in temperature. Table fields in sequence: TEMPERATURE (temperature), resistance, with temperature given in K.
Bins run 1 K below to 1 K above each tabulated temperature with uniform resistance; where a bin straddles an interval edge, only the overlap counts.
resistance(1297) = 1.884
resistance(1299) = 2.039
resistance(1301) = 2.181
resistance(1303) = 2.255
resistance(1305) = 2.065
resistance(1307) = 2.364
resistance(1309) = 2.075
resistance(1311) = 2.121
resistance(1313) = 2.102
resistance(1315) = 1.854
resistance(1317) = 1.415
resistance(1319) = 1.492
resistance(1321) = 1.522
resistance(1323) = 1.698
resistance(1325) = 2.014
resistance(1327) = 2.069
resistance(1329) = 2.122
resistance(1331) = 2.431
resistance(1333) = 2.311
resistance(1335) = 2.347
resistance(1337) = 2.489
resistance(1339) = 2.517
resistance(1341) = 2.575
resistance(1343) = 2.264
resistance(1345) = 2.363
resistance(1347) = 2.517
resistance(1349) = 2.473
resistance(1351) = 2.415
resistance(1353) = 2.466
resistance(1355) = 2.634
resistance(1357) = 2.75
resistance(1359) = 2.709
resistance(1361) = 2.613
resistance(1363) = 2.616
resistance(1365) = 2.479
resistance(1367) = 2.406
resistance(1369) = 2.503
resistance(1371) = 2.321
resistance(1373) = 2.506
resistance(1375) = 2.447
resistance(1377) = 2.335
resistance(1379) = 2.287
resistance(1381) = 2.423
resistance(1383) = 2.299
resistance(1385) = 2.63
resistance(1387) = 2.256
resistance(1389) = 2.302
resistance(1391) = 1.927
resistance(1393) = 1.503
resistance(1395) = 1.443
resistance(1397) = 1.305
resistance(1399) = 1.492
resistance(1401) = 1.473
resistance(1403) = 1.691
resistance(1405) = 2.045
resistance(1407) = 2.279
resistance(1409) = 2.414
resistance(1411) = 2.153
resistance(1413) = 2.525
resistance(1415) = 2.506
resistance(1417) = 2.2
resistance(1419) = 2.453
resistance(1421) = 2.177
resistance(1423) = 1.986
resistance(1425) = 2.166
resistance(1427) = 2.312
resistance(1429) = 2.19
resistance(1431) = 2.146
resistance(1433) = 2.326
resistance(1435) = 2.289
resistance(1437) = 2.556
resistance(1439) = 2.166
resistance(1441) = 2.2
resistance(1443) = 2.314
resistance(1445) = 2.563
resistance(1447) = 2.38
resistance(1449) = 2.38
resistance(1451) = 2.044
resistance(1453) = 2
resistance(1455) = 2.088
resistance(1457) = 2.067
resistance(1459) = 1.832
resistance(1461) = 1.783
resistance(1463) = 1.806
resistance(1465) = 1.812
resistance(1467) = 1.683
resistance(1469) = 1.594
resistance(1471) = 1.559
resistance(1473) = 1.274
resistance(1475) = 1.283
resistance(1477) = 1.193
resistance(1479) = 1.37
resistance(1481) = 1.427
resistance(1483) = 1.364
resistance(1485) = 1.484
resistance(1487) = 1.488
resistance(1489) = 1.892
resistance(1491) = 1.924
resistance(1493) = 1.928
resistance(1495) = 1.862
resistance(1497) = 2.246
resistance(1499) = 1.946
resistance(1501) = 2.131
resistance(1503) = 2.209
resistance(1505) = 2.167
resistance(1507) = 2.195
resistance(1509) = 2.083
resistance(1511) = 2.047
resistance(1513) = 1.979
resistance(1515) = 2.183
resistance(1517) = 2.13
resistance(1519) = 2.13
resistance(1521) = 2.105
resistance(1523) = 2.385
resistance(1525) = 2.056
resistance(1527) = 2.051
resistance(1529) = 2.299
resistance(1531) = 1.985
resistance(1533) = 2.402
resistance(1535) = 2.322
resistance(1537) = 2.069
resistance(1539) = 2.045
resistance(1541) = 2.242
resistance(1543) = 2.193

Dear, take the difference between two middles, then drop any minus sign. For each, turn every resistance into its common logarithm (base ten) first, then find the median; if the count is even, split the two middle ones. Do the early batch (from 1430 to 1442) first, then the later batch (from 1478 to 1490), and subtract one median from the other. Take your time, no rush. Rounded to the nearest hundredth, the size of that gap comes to 0.19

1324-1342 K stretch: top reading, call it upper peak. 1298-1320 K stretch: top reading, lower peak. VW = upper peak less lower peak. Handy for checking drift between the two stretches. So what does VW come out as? 0.21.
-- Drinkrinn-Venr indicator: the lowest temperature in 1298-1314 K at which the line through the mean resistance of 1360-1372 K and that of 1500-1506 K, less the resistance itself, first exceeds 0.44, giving 1299 K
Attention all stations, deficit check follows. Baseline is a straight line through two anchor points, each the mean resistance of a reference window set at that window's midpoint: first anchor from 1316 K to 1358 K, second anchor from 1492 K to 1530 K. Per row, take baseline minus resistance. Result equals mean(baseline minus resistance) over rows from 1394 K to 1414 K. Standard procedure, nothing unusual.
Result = 0.30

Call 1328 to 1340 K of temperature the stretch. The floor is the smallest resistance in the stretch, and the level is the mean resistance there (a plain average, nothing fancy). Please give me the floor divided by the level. 0.896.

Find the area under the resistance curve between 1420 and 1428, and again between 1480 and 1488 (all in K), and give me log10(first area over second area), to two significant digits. 0.18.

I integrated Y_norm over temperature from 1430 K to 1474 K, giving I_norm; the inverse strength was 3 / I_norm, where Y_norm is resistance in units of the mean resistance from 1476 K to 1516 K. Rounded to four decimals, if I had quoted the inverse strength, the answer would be 0.0621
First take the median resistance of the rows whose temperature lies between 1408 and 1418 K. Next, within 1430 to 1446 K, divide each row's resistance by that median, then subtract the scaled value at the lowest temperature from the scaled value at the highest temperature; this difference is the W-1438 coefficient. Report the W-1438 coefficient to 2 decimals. 0.17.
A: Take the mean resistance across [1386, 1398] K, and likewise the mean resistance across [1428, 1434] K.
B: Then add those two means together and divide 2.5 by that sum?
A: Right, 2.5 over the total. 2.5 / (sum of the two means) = 0.62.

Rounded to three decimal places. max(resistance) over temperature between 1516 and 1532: 2.385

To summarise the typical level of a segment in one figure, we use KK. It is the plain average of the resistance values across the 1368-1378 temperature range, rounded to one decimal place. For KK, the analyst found 2.4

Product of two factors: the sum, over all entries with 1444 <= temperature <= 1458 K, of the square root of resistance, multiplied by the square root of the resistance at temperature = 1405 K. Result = 14.9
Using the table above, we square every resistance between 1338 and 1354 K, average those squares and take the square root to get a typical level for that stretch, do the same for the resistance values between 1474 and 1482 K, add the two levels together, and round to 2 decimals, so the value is 3.77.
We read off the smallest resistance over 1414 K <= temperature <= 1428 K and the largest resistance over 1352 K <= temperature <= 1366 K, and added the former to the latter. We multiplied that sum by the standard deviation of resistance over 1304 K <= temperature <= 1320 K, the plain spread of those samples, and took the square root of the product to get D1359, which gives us 1.2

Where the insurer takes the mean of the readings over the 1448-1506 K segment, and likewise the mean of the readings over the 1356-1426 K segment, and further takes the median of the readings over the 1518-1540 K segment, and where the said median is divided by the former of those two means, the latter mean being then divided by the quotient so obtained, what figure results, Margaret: 1.9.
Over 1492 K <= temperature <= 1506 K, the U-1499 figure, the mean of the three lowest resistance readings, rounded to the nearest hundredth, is 1.91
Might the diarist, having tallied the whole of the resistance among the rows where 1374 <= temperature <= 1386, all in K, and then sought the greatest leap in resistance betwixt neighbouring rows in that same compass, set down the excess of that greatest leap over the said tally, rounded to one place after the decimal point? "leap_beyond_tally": -14.1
